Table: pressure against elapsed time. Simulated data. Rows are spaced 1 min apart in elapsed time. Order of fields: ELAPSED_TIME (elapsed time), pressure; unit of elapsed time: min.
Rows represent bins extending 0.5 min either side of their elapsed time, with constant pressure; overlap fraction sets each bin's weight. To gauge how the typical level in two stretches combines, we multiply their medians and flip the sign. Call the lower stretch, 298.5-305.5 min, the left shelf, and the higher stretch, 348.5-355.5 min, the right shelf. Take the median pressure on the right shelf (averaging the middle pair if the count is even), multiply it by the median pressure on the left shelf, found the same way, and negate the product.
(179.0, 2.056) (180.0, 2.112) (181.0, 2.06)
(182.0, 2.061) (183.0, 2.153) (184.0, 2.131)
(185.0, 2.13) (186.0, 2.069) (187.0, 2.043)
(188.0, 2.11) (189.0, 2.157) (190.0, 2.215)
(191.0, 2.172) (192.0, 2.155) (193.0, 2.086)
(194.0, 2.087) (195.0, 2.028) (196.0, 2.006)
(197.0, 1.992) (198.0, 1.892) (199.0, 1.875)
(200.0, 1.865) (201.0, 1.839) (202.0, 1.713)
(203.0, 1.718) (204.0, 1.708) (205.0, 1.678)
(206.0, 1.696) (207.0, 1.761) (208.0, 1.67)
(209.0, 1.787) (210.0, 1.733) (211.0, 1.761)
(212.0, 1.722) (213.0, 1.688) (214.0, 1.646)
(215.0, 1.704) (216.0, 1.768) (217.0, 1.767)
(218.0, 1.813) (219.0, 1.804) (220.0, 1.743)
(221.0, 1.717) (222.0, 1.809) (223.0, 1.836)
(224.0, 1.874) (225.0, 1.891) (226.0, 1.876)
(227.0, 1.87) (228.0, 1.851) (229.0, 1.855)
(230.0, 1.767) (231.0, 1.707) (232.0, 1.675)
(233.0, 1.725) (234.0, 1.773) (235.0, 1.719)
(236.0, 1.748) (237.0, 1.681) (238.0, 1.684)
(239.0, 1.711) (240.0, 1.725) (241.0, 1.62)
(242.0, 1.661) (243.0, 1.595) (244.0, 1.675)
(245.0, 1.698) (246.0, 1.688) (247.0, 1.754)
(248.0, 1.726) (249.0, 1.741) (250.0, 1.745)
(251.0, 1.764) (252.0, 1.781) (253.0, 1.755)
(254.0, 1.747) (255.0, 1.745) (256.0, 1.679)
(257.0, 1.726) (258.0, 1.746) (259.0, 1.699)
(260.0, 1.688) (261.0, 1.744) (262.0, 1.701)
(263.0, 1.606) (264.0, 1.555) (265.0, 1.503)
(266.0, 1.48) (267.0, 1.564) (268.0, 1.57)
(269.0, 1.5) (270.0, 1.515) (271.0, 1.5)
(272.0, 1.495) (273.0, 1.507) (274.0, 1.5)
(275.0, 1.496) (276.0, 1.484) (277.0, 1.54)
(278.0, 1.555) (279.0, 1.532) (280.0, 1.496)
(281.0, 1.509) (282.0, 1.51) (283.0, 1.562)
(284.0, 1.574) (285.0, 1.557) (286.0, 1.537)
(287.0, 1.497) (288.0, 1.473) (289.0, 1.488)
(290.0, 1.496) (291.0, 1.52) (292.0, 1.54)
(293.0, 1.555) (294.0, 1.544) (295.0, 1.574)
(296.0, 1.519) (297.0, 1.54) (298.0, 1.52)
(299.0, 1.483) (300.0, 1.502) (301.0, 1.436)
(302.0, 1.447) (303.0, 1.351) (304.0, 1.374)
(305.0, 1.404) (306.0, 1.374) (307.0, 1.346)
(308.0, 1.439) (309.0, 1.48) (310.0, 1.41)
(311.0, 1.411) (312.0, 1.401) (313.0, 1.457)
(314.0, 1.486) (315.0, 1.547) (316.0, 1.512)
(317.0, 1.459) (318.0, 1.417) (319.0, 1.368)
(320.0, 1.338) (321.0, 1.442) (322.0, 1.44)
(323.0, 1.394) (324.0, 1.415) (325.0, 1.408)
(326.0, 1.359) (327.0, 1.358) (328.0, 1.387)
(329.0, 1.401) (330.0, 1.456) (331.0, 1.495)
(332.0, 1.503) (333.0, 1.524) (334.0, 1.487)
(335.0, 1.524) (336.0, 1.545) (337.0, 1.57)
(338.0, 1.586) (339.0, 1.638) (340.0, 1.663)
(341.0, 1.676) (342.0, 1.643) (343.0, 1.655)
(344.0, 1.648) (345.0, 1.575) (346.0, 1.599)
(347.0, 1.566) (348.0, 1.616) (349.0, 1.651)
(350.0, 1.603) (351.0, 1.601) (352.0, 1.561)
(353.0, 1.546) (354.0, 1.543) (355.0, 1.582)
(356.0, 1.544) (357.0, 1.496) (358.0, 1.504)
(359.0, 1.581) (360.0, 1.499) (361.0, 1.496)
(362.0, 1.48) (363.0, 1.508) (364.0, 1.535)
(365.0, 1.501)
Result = -2.3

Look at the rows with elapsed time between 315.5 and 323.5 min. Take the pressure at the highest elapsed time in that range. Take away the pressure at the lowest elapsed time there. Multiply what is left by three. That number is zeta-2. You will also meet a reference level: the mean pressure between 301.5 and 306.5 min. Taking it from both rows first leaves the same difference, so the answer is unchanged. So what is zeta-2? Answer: -0.35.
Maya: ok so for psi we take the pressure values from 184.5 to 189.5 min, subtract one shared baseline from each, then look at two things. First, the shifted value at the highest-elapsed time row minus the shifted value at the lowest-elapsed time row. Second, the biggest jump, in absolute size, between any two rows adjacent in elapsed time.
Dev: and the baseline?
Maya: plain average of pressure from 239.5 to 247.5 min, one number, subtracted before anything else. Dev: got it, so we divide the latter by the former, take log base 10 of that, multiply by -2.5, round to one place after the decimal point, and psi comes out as -1.0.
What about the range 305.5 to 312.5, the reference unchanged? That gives -1.3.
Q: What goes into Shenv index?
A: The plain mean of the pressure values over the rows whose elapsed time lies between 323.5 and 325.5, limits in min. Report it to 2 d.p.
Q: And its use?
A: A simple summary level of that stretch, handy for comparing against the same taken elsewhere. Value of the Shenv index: 1.41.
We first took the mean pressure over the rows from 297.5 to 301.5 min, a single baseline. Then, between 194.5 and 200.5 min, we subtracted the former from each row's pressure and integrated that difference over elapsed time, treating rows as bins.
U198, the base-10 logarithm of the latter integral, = 0.44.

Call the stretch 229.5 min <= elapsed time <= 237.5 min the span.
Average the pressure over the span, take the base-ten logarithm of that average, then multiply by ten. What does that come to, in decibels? 2.4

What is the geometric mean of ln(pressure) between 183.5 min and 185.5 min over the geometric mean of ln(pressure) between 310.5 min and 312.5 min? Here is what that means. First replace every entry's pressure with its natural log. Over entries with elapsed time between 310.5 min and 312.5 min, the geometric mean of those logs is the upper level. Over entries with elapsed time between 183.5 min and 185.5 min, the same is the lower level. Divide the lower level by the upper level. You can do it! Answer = 2.22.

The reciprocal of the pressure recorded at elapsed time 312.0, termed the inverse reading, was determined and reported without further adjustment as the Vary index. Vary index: 0.71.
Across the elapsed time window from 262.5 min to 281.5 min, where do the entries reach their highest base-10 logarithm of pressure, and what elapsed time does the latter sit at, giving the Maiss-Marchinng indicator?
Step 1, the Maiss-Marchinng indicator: 263.0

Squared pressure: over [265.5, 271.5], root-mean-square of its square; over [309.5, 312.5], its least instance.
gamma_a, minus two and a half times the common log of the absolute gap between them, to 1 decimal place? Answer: 1.1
